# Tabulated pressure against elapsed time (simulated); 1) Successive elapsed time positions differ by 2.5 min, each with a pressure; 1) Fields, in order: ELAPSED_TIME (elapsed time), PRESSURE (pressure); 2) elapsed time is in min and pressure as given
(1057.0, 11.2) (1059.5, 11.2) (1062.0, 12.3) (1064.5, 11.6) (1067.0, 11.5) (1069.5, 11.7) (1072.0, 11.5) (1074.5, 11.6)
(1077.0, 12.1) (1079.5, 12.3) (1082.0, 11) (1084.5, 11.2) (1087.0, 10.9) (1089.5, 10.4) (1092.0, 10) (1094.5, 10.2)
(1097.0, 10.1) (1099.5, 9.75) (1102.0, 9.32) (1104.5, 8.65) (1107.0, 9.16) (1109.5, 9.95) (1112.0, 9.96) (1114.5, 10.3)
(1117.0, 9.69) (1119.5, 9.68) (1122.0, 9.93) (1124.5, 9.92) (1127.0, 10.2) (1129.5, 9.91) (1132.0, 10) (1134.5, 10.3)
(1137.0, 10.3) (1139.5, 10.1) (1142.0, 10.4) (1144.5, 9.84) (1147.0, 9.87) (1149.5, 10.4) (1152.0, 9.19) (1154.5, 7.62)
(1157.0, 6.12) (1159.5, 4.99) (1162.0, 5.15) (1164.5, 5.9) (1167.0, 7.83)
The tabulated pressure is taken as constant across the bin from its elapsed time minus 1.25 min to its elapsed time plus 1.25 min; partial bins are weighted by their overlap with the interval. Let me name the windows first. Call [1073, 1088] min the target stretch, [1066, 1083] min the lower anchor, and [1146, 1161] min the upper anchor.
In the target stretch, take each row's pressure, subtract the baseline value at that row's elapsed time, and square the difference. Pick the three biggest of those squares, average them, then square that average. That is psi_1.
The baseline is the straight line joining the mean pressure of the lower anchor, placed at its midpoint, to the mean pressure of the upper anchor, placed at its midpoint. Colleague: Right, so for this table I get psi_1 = 0.1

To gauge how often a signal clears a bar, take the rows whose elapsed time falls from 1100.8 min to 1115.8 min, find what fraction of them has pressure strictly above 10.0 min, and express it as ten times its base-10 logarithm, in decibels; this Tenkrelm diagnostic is -7.8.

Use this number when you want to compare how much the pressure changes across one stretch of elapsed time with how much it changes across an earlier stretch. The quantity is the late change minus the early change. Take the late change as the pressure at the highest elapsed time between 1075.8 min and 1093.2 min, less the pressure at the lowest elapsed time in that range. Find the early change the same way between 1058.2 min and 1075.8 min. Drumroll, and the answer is -2.5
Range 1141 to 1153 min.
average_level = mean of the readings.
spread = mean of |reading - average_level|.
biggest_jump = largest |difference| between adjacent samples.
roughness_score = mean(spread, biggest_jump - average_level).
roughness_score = -4.2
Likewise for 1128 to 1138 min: -4.8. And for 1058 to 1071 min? -5.1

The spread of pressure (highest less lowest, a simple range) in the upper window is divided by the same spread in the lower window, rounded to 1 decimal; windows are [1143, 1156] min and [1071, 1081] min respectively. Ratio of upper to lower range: 3.5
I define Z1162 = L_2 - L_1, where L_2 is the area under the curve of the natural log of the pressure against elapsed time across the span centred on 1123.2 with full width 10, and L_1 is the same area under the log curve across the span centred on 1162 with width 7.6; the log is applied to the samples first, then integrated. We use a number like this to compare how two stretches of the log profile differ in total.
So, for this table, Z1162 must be 10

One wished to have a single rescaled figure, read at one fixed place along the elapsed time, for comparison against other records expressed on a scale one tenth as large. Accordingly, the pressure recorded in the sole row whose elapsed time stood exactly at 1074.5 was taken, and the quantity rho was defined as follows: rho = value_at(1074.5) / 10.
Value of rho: 1.16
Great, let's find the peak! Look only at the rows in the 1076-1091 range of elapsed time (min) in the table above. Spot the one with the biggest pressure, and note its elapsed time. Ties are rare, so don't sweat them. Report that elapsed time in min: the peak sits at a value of 1079.5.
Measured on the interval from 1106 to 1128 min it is 1114.5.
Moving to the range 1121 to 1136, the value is 1134.5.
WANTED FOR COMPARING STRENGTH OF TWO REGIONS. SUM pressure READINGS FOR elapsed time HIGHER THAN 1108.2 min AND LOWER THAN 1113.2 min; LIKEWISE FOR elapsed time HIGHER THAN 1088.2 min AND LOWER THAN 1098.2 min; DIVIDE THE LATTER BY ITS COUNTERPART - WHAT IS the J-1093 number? 2.04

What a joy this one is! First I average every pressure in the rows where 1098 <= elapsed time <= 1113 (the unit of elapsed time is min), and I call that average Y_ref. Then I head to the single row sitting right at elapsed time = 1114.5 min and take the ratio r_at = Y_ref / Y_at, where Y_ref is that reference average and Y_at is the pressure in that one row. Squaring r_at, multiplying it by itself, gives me 0.84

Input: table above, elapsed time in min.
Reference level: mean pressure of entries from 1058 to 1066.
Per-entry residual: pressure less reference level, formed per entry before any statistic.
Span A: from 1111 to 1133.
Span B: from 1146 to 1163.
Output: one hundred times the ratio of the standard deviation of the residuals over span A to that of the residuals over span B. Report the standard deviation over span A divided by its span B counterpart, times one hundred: 9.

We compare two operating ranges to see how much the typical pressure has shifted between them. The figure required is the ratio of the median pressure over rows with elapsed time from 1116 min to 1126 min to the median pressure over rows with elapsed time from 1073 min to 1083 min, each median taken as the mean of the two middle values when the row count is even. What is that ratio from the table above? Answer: 0.83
